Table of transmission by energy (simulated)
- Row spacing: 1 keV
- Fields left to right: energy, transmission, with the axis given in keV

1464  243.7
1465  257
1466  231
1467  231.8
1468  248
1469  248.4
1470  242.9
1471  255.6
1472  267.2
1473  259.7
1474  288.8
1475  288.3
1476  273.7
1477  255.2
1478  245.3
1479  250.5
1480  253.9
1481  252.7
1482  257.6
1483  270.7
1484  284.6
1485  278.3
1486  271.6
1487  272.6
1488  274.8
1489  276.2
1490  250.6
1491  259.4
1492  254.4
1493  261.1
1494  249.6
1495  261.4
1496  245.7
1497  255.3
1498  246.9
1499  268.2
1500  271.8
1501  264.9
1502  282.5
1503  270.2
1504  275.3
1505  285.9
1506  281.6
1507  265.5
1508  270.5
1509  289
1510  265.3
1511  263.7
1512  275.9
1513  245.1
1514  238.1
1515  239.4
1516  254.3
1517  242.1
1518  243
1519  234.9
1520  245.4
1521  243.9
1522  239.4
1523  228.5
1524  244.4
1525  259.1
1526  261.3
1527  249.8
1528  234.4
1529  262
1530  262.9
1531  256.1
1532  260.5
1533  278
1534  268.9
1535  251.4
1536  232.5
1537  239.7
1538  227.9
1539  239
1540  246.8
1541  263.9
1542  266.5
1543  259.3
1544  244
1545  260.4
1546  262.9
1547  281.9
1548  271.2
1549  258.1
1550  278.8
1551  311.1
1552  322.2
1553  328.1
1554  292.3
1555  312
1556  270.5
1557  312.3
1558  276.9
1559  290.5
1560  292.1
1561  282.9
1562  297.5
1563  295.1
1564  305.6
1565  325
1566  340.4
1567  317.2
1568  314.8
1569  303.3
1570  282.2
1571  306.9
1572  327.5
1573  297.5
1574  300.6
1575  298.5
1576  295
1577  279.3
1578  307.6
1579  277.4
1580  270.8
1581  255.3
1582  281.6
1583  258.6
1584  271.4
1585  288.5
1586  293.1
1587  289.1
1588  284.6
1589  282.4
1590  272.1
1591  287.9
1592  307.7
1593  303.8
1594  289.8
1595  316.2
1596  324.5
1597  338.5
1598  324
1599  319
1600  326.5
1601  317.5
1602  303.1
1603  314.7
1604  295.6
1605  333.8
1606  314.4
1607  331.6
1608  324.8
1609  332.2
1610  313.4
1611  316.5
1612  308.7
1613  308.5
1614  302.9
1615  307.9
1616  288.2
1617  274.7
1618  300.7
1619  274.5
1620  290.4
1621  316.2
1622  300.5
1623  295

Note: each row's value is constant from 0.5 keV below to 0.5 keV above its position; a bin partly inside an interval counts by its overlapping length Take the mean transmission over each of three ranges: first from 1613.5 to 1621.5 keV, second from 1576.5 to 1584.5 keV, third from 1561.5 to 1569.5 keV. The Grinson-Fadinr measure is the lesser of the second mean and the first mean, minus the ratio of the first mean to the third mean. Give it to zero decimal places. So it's 274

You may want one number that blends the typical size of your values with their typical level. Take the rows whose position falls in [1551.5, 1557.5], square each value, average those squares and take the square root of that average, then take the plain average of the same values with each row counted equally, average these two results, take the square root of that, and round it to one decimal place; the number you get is 17.5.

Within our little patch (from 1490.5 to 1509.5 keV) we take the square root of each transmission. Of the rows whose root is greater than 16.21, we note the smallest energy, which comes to 1499 keV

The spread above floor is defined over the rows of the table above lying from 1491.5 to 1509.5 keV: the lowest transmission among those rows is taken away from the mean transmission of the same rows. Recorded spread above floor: 21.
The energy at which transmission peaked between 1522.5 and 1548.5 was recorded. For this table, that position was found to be 1547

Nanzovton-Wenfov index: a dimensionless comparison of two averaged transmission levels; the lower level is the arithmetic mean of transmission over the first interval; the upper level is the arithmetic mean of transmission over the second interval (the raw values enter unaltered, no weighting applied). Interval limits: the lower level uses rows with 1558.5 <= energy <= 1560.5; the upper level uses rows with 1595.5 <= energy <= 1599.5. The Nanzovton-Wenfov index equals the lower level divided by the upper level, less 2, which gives -1.11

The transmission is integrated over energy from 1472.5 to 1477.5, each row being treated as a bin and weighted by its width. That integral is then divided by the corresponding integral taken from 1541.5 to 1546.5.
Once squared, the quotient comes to 1.12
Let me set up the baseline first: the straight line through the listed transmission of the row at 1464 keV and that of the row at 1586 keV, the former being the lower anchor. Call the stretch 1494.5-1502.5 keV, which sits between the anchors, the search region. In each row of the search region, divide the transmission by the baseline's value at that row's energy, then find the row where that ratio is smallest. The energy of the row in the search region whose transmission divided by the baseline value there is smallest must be 1496 keV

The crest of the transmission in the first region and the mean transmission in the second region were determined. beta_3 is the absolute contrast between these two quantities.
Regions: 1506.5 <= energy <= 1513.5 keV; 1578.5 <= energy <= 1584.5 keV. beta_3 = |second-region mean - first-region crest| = 20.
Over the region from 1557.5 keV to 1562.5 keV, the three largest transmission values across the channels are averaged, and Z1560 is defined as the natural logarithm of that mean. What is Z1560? 5.68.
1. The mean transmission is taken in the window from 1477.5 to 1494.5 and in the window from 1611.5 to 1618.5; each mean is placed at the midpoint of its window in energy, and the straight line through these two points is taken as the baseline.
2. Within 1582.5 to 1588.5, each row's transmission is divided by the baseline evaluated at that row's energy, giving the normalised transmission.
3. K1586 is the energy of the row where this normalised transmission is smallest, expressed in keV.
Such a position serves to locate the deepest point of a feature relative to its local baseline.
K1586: 1583 keV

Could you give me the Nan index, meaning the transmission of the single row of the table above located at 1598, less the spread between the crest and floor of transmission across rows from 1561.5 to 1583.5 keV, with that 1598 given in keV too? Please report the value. 239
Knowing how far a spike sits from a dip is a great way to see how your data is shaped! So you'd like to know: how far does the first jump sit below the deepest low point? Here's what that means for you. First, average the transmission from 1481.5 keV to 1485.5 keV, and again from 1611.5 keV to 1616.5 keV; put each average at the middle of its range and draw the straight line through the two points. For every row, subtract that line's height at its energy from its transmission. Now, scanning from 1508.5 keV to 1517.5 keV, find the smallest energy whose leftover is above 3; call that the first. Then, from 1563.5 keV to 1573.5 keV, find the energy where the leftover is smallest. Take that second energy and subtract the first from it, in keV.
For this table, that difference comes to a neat 61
